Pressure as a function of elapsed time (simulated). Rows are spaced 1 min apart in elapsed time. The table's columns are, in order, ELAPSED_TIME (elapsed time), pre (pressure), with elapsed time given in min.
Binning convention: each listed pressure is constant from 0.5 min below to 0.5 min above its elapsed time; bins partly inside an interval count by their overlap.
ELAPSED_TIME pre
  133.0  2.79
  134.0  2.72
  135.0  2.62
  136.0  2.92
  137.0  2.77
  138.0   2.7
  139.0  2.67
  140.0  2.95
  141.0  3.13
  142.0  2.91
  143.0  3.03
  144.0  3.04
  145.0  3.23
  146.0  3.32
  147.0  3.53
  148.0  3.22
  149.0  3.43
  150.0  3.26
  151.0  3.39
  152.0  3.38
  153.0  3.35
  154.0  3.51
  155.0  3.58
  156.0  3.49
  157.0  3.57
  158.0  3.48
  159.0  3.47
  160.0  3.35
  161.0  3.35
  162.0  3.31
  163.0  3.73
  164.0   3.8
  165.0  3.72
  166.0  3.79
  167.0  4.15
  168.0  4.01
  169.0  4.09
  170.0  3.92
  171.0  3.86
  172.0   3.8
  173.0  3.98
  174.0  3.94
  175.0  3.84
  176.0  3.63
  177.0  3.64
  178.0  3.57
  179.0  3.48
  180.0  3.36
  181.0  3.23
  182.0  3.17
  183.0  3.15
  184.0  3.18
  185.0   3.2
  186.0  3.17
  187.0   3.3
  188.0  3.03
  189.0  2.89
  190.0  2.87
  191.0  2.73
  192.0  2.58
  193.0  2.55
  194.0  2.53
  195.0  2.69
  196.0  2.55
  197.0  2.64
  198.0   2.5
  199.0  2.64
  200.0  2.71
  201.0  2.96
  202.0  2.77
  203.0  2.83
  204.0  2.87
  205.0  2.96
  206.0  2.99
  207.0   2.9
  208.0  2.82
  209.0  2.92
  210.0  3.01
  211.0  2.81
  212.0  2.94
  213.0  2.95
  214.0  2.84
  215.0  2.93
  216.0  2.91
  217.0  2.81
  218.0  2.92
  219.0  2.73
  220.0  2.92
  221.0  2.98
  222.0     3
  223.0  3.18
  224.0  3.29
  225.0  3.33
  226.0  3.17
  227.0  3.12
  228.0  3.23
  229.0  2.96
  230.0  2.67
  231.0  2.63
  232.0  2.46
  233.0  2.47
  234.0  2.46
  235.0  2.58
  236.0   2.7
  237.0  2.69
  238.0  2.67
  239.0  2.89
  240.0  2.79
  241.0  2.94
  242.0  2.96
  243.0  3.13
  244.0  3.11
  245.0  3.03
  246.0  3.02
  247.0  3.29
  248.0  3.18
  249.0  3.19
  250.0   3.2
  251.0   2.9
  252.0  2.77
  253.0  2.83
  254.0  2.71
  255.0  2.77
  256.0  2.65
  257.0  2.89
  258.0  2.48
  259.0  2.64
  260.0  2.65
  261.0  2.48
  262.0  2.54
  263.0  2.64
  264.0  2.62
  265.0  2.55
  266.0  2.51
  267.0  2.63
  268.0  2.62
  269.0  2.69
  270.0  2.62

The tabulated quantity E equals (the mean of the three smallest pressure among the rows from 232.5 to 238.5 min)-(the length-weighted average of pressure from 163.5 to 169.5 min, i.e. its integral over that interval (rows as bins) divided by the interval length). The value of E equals -1.4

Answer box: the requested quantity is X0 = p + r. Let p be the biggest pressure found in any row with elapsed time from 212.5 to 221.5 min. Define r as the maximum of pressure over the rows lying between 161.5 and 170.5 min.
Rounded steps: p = 2.98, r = 4.15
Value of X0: 7.13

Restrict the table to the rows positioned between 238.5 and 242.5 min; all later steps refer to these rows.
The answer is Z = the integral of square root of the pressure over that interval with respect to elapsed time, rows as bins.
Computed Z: 6.81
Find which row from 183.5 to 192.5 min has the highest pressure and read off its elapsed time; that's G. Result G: 187.0 min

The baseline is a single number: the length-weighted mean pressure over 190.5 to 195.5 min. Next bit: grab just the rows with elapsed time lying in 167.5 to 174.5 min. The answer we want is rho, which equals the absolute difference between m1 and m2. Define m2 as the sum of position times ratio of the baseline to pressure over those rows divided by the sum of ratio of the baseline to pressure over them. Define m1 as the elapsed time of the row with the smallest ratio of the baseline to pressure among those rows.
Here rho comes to 2.0 min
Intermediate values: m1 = 169.0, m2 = 171.0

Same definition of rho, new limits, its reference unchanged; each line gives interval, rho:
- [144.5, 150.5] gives 0.5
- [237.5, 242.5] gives 2.0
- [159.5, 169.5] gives 2.7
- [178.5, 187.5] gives 4.0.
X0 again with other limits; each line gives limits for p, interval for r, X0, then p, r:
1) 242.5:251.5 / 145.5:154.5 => 6.82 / 3.29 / 3.53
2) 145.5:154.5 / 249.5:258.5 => 6.73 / 3.53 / 3.2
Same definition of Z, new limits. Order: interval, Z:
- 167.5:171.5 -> 7.97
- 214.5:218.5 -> 6.80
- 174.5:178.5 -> 7.66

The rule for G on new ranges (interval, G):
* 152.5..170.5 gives 167.0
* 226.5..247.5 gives 247.0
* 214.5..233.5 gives 225.0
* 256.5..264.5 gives 257.0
